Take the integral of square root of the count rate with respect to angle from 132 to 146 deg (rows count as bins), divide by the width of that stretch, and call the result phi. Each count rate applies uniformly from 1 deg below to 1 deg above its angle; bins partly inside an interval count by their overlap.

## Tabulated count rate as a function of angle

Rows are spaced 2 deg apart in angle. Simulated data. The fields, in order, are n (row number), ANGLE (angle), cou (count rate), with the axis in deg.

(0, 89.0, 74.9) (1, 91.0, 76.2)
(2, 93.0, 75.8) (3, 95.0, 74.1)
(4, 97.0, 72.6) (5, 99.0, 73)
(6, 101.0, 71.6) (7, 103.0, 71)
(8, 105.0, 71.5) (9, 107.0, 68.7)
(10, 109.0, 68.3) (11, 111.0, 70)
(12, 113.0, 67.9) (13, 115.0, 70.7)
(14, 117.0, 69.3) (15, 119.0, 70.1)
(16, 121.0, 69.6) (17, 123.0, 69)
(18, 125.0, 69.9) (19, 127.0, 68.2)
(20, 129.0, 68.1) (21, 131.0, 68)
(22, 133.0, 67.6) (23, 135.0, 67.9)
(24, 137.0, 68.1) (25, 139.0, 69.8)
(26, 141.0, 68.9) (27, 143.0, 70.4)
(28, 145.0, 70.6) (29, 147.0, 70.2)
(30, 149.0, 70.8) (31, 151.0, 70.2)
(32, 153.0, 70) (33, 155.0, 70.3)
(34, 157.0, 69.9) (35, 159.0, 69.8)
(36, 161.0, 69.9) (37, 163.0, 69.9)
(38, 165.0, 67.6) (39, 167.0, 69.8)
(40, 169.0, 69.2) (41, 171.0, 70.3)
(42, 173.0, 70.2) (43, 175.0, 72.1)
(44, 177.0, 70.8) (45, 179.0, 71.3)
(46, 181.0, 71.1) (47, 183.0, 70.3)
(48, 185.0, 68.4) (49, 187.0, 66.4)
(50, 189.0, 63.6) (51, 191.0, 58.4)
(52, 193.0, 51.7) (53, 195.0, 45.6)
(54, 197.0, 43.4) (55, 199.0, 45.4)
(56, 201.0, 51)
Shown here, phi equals 8.31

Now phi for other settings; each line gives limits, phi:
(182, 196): 7.77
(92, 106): 8.53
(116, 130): 8.32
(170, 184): 8.42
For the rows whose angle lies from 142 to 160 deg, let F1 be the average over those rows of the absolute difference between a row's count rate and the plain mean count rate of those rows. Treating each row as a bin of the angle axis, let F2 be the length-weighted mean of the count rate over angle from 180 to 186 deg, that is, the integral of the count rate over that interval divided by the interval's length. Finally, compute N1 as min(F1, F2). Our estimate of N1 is 0.2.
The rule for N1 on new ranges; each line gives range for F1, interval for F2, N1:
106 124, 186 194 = 0.7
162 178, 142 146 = 0.9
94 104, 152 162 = 0.9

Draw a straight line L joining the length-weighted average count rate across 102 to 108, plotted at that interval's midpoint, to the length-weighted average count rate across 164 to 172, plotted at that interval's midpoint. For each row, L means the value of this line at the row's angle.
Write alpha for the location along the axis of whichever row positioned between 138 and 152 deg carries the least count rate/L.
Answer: 141.0 deg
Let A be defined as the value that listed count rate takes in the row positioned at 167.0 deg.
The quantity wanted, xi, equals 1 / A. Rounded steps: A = 69.8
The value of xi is 0.0143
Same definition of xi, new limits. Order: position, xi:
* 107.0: 0.0146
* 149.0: 0.0141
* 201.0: 0.0196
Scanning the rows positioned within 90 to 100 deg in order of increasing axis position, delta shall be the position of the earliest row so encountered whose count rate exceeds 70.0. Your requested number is 91.0 deg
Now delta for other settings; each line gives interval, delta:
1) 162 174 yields 171.0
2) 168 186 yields 171.0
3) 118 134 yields 119.0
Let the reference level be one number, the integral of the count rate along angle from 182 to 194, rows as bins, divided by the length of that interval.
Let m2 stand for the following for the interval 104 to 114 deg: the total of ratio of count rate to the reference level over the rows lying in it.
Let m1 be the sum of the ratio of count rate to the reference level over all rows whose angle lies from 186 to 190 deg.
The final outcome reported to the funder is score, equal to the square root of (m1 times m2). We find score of 3.4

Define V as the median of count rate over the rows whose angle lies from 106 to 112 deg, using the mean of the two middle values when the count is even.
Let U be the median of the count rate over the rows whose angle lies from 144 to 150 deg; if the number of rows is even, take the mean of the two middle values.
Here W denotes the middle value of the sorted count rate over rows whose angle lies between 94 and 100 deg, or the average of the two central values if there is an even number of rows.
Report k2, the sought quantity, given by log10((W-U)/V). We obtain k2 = -1.5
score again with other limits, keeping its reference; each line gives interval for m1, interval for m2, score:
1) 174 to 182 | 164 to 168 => 3.1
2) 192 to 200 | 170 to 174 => 2.6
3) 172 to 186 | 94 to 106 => 7.3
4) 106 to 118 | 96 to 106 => 6.1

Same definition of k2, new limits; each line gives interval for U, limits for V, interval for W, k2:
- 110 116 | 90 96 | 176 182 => -1.8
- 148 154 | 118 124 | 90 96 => -1.1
